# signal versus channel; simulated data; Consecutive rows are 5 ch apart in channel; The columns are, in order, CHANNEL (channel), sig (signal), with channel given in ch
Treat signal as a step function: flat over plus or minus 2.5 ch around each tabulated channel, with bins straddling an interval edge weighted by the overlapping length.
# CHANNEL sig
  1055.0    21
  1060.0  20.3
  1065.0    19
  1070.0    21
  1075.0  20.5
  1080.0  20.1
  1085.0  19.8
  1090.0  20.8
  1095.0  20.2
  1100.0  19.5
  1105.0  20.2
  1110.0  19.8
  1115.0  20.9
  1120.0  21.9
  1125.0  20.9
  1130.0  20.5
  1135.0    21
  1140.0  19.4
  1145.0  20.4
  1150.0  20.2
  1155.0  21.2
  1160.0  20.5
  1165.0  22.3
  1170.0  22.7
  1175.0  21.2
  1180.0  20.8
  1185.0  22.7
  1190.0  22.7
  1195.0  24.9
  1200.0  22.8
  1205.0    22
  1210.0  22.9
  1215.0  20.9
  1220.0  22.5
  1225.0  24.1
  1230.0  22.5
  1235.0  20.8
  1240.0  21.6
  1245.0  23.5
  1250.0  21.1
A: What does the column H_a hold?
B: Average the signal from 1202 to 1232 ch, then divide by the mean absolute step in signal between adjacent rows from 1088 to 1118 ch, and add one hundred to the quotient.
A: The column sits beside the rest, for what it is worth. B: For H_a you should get 132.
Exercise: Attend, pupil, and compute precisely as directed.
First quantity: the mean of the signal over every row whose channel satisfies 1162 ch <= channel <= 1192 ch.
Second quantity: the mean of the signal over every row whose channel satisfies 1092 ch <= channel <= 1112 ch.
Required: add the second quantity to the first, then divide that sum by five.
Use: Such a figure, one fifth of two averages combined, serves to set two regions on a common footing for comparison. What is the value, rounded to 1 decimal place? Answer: 8.4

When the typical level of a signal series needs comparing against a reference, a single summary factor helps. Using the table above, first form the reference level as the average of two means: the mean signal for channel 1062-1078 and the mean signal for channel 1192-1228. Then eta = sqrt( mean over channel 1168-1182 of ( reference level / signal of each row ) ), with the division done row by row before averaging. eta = 1.00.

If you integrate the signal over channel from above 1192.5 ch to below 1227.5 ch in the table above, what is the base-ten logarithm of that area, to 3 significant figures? 2.90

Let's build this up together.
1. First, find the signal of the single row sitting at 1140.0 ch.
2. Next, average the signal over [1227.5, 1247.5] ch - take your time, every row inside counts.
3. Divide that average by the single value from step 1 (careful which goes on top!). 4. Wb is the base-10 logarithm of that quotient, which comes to 0.057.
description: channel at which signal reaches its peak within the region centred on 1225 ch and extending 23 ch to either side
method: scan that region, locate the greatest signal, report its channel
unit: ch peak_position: 1225.0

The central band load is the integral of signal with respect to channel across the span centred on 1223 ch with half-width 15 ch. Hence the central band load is 668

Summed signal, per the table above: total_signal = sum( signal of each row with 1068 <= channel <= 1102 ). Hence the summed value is 142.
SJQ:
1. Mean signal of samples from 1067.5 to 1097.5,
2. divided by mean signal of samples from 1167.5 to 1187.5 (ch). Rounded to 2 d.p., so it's 0.93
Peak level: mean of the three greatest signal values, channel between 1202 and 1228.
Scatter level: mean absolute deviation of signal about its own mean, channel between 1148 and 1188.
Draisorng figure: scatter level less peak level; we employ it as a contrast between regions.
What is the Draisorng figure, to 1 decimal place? -22.3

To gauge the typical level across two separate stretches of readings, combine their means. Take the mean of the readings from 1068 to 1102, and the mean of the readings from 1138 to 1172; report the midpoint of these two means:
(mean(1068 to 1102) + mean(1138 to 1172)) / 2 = 20.61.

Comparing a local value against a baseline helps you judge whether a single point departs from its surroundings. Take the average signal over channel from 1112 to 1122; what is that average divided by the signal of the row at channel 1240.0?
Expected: 0.99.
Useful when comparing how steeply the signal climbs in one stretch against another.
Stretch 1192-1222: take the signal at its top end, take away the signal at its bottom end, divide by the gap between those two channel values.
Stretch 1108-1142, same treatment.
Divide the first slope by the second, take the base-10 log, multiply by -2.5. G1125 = -2.1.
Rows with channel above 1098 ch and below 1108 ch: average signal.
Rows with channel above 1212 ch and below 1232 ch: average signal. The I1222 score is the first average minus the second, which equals -2.6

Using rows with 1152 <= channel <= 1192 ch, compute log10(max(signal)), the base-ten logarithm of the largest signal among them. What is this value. 1.36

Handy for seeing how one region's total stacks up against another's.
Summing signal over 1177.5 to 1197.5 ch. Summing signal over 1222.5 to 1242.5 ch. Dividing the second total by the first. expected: 0.98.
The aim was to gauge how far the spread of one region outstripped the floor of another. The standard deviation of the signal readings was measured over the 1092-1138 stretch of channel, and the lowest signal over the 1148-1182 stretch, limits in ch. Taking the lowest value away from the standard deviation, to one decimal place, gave -19.5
